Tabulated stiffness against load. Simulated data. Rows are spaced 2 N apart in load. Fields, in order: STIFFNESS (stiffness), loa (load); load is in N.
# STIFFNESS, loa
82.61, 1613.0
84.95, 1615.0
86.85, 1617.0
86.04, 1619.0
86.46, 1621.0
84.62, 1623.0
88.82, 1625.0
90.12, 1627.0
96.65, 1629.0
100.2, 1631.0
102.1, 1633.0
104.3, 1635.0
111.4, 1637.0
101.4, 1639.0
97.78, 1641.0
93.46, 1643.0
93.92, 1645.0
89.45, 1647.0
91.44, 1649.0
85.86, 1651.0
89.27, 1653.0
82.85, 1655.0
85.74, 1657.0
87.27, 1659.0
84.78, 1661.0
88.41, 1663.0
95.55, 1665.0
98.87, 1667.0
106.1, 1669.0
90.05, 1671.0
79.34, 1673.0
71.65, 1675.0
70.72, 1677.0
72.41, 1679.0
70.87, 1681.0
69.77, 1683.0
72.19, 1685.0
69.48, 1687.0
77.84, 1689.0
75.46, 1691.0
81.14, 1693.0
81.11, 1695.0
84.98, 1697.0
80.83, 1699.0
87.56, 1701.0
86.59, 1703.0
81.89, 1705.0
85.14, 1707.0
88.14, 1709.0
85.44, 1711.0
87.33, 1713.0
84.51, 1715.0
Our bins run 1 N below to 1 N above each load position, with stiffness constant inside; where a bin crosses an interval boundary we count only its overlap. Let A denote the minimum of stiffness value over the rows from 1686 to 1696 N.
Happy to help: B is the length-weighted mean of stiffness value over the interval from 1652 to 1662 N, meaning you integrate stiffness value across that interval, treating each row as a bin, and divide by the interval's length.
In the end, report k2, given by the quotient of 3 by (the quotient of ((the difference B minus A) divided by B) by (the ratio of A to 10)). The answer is 109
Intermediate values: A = 69.48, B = 86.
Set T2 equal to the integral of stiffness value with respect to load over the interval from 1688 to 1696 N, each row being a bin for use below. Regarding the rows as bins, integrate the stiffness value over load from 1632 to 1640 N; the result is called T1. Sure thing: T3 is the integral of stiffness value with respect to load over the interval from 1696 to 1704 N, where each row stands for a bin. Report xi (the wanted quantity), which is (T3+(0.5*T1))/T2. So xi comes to 1.7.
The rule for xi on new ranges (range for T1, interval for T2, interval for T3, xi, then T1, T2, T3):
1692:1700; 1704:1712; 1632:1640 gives 1.7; 656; 681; 838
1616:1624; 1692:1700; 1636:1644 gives 1.8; 688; 656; 808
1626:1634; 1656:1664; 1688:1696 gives 1.5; 778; 692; 631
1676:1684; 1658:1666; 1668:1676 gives 1.4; 568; 712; 694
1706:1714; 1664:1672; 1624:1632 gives 1.4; 692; 781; 752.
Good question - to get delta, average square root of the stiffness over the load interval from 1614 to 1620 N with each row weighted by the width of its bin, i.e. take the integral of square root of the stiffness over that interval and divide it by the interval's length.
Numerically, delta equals 9.3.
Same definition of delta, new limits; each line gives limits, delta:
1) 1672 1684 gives 8.5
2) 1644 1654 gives 9.5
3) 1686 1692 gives 8.6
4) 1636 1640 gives 10.3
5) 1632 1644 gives 10.1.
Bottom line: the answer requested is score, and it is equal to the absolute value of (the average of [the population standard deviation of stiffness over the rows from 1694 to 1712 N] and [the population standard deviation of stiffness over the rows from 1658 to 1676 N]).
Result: 6.1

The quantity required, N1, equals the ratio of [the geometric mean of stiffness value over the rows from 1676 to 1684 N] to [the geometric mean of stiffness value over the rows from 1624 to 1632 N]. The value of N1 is 0.76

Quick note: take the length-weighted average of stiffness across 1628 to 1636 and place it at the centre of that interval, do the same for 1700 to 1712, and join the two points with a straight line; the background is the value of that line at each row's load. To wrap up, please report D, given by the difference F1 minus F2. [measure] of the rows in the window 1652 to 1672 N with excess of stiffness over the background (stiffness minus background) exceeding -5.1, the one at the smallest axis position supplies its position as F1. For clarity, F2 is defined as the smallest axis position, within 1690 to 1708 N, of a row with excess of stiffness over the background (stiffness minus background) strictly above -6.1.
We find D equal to -32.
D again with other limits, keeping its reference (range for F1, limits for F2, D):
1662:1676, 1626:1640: 36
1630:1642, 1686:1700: -66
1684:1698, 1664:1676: 32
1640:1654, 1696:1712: -56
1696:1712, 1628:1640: 68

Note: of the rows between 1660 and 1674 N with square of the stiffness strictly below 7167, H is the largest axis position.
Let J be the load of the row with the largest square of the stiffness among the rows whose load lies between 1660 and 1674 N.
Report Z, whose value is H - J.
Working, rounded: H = 1673.0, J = 1669.0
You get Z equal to 4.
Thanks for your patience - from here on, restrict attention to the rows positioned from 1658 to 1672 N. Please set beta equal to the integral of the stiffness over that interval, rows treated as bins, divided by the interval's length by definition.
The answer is 93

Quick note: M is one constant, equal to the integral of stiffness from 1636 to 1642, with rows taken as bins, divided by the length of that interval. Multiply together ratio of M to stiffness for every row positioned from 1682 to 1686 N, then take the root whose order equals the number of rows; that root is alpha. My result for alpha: 1.46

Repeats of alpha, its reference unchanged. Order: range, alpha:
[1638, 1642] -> 1.04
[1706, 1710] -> 1.20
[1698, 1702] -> 1.23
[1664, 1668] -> 1.07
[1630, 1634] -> 1.02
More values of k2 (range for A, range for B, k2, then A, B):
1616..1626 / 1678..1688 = -132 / 84.62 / 71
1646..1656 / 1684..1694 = -245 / 82.85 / 75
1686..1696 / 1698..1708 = 118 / 69.48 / 84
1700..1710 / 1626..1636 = 144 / 81.89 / 99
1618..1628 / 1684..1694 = -203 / 84.62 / 75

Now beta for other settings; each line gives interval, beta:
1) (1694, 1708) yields 84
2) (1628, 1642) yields 102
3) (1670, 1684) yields 75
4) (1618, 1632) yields 90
